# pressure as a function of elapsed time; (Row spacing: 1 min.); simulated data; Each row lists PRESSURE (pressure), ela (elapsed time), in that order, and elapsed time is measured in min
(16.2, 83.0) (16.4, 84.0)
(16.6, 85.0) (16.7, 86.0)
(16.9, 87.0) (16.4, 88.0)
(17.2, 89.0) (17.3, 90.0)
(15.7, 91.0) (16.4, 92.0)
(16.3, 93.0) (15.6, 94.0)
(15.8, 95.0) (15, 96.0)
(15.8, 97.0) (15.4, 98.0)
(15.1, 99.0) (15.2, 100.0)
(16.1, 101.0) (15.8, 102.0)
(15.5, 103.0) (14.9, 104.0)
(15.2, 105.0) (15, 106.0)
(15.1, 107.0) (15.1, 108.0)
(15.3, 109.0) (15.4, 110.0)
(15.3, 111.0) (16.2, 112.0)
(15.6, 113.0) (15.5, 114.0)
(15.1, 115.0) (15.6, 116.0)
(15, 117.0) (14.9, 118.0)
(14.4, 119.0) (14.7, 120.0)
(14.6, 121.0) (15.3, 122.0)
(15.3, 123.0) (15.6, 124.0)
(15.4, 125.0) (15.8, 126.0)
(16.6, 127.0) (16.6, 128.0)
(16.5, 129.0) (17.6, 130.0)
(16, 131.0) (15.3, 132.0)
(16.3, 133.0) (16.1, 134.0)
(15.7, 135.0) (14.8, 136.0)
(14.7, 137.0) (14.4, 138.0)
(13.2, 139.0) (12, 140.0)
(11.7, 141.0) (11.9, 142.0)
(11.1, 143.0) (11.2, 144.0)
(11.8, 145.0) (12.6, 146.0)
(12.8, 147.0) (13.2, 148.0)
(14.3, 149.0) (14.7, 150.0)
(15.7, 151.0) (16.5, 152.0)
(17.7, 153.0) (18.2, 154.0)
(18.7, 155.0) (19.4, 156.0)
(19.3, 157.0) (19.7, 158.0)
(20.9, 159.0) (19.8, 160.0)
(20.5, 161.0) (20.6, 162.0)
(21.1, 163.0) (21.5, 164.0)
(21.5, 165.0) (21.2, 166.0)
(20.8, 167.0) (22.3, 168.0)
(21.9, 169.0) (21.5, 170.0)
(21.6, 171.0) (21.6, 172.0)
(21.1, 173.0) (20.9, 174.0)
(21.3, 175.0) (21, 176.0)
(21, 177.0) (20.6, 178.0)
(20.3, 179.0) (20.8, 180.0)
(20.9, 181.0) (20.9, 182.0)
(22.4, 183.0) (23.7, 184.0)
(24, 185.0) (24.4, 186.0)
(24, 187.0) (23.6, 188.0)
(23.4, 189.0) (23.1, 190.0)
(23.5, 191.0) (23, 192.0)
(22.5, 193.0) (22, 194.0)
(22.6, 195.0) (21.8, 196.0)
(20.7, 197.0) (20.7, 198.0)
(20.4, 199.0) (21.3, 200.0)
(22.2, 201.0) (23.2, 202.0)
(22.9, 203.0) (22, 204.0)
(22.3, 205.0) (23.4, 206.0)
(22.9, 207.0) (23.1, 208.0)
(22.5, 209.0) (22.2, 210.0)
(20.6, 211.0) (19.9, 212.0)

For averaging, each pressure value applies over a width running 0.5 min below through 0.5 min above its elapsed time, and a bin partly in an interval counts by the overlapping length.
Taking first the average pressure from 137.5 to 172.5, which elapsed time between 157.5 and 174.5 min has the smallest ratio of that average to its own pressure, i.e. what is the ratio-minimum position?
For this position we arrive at 168.0 min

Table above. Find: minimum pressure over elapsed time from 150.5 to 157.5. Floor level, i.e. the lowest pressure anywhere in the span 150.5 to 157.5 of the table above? 15.7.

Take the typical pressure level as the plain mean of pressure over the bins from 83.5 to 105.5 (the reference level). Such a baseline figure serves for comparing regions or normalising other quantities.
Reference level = 16.0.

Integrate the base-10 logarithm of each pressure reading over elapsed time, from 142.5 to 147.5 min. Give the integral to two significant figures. 5.4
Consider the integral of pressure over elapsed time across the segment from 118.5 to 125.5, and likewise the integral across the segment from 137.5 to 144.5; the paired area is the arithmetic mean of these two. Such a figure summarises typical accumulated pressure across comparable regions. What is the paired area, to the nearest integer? 95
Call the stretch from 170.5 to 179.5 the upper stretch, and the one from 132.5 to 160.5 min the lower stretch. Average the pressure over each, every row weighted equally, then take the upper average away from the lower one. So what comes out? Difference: -5.7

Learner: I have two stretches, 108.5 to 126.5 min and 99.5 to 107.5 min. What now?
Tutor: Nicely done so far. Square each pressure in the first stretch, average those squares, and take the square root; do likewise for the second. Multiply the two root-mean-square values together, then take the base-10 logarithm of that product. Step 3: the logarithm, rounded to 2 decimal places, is 2.37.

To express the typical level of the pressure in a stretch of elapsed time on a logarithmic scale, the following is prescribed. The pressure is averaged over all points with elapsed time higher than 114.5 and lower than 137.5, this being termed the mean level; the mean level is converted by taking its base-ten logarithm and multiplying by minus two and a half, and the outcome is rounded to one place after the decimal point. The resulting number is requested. -3.0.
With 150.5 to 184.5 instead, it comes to -3.3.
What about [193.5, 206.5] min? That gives -3.4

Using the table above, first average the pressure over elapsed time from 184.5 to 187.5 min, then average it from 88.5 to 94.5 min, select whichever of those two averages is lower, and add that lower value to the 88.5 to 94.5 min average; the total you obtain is 32.8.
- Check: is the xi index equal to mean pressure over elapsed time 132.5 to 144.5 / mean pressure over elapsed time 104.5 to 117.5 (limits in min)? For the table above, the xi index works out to 0.9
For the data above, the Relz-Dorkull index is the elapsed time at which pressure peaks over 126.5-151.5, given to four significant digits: 130.0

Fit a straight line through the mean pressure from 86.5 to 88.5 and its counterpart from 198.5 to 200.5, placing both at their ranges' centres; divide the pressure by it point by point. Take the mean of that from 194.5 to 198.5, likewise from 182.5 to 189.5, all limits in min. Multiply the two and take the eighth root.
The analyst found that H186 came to 1.02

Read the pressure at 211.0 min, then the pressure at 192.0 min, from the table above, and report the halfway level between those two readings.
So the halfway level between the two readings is 21.8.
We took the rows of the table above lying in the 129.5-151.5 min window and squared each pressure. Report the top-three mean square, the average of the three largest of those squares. 278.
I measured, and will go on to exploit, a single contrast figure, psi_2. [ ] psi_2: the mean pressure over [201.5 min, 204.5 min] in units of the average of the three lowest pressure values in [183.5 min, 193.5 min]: 0.99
